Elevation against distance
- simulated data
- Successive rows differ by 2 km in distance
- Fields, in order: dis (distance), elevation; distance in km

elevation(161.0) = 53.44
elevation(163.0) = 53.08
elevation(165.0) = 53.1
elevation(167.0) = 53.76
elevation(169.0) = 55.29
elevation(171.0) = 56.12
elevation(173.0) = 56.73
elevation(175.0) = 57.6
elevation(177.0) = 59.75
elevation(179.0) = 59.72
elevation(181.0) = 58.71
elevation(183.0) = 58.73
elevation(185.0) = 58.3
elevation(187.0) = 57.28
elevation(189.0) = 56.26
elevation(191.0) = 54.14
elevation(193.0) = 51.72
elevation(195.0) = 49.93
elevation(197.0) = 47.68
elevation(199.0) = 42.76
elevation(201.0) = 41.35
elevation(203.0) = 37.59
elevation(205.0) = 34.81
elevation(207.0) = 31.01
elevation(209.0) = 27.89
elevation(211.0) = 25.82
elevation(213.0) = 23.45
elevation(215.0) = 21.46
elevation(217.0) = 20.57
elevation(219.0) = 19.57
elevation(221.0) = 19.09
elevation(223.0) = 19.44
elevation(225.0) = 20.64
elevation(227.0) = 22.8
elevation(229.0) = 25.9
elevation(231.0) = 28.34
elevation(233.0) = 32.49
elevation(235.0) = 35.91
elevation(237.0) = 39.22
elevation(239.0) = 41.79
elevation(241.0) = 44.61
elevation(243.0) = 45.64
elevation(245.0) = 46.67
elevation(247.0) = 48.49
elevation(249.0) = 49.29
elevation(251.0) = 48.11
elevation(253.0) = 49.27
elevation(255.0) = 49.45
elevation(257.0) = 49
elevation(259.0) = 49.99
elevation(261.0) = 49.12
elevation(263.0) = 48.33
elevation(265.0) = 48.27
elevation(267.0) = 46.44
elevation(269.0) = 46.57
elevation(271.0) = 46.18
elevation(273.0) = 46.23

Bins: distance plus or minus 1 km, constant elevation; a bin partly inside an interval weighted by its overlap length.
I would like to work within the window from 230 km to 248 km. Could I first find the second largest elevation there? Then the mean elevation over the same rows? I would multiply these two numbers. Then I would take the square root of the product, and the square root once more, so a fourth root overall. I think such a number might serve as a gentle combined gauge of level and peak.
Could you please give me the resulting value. 6.6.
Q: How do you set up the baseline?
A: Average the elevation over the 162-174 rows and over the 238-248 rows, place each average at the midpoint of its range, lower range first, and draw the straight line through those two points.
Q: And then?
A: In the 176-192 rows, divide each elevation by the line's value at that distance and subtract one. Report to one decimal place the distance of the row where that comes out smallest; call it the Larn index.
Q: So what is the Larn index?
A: 191.0 km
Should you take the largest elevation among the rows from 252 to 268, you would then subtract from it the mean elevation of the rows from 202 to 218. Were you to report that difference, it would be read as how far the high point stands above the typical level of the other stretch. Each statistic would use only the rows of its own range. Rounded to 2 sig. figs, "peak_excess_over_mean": 22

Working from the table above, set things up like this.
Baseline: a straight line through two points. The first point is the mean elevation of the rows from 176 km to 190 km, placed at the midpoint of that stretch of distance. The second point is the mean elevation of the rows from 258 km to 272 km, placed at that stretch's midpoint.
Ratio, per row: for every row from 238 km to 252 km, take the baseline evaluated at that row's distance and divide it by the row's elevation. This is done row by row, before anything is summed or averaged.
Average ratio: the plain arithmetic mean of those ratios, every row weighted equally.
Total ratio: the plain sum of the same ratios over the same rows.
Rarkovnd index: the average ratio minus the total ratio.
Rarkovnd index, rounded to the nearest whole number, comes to -7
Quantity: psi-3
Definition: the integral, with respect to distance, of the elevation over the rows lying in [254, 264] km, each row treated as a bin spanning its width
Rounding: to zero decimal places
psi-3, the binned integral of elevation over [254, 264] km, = 492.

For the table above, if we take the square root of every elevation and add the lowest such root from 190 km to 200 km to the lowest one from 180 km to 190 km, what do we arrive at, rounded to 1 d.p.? 14.0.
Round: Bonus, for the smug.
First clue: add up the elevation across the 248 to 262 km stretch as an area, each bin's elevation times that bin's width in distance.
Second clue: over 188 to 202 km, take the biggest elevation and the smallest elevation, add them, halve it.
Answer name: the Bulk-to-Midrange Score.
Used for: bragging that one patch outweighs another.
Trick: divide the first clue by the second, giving 14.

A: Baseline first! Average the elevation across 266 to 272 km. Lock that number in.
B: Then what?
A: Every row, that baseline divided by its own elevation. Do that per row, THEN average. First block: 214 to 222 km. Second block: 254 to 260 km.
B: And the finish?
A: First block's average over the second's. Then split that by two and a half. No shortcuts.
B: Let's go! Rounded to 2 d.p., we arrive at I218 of 0.98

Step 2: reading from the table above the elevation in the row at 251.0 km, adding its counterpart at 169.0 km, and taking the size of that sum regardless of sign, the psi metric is 103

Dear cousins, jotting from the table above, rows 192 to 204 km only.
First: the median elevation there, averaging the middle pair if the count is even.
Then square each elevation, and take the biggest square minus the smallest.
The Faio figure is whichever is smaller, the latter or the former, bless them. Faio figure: 45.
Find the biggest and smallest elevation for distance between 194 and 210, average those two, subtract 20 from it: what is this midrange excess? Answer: 19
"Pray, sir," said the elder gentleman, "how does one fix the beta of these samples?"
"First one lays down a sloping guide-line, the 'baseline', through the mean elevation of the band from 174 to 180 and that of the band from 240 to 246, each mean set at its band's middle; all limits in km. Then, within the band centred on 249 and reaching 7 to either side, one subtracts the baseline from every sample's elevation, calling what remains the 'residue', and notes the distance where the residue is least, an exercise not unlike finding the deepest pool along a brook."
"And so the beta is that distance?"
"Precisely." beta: 243.0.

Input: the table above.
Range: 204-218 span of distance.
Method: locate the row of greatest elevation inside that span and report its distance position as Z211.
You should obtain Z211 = 205.0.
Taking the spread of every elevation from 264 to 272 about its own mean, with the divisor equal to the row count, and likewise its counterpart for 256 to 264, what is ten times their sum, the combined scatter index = 14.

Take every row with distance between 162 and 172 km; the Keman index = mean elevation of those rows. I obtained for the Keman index 54.3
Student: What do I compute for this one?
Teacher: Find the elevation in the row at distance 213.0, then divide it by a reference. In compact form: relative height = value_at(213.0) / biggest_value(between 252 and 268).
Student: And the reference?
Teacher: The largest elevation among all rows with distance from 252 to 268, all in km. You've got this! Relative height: 0.47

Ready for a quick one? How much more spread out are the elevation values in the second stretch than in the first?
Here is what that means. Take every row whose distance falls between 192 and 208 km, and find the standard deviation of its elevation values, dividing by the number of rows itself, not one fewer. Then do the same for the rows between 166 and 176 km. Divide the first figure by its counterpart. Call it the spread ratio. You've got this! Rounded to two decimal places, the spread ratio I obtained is 5.28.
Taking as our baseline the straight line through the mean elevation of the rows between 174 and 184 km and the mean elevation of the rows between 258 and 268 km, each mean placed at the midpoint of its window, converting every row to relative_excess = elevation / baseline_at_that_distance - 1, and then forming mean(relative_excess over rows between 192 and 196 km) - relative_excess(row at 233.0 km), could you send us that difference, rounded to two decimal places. 0.27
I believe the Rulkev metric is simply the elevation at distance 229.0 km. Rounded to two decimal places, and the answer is 25.90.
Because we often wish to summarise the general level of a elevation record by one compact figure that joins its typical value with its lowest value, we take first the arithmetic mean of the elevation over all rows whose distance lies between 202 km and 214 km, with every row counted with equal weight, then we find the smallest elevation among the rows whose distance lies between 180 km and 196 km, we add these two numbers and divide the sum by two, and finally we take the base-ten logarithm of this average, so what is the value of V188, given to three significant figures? 1.60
